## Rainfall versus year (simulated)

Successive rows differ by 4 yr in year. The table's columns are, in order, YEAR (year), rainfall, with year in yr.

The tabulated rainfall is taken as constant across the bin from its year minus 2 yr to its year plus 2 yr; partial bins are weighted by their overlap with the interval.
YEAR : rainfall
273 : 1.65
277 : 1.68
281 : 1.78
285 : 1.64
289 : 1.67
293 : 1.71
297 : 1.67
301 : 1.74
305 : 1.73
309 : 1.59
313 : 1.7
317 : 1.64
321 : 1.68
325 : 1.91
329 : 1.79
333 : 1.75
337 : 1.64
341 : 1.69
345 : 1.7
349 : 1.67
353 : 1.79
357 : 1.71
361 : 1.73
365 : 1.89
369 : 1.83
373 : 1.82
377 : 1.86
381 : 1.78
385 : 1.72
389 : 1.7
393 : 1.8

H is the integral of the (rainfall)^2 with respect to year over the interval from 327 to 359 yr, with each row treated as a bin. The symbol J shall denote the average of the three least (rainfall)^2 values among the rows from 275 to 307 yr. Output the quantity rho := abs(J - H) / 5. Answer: 18.3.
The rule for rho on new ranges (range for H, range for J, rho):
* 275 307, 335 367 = 18.0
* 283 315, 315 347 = 17.6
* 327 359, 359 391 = 18.3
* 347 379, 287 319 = 19.9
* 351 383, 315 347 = 20.2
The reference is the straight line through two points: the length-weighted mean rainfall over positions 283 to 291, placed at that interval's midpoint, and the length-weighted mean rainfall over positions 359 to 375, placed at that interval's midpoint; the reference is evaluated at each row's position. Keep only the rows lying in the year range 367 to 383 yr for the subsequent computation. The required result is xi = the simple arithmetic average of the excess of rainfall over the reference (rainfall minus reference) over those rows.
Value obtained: -0.01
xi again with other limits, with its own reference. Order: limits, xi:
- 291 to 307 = 0.03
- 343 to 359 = -0.07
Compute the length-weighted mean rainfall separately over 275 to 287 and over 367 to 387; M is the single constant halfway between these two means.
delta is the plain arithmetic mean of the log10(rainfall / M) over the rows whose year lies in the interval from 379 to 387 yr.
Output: 0.000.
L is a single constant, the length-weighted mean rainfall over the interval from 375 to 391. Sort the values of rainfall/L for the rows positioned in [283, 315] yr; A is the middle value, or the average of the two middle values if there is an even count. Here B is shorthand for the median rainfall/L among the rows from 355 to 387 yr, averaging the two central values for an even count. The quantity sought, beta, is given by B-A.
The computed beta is 0.07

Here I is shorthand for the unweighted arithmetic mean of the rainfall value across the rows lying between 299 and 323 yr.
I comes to 1.68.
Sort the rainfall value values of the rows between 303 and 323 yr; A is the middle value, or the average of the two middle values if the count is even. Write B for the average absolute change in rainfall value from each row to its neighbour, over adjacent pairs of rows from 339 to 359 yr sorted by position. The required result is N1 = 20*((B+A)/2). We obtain 17.4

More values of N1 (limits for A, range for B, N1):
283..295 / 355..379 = 17.3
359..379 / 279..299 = 18.9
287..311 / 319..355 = 17.8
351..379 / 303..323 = 19.1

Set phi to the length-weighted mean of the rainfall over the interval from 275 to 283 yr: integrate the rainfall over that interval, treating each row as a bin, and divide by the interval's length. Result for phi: 1.73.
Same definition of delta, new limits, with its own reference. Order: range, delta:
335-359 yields -0.013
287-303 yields -0.014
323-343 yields 0.001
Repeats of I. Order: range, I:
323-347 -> 1.75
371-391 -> 1.78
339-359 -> 1.71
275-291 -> 1.69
